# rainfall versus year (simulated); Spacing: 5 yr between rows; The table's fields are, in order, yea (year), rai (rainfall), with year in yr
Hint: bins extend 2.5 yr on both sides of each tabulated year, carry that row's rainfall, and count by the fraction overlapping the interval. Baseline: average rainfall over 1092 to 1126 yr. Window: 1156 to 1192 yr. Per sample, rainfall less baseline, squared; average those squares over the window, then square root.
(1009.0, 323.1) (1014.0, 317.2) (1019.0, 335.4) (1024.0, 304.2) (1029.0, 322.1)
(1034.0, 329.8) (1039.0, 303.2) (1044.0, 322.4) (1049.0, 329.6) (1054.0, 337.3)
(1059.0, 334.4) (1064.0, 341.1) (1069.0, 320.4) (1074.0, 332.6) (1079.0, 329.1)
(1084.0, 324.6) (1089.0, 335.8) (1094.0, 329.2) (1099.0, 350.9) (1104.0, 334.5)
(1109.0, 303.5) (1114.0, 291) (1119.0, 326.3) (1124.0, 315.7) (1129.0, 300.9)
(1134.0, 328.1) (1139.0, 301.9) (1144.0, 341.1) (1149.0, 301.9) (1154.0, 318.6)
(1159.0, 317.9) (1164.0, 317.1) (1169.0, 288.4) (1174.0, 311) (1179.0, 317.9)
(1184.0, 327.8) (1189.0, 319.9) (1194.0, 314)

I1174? 14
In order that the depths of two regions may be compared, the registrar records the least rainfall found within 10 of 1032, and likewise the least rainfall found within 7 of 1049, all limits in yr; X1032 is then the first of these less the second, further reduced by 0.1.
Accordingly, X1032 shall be -19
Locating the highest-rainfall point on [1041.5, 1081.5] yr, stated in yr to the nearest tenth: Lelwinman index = 1064.0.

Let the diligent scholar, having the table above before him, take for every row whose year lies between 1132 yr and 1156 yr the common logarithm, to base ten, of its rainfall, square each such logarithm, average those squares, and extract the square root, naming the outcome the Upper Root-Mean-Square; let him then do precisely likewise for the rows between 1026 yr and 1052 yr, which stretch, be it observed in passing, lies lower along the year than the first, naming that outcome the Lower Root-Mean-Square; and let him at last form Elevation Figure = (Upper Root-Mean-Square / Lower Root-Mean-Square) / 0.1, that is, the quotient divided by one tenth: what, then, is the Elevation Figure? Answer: 9.98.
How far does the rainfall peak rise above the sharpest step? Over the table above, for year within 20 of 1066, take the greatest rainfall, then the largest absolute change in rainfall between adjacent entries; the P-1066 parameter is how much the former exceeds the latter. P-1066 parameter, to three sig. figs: 320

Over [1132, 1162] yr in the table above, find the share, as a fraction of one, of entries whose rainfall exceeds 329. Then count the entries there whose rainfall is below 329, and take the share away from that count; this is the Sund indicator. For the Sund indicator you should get 5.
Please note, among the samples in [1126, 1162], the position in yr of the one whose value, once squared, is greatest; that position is 1144.0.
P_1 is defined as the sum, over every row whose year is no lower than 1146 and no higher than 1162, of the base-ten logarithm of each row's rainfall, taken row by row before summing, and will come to 7.5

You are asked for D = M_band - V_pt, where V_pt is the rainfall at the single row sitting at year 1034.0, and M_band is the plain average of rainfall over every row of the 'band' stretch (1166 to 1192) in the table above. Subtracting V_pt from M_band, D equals -17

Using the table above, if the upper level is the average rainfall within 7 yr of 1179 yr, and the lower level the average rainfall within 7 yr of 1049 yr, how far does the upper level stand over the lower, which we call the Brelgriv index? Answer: -11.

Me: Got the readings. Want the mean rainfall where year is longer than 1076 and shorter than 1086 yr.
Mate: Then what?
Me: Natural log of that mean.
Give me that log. 5.79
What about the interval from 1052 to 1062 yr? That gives 5.82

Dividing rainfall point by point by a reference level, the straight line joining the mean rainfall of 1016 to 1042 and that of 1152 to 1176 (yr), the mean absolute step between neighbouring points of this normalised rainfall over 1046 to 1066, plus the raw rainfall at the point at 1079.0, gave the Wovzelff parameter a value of 329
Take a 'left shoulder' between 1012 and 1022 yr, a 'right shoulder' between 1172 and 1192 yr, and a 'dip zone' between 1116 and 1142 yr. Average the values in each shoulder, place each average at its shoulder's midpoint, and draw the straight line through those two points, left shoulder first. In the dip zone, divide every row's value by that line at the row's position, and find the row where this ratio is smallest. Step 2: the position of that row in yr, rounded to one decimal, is 1129.0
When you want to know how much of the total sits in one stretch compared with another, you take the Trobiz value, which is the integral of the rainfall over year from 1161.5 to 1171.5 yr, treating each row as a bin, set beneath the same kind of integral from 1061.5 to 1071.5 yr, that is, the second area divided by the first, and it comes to 1.1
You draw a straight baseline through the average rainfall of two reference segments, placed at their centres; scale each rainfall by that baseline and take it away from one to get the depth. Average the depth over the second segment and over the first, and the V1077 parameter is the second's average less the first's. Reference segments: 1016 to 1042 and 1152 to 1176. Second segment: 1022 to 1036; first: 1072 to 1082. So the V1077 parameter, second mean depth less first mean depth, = 0.05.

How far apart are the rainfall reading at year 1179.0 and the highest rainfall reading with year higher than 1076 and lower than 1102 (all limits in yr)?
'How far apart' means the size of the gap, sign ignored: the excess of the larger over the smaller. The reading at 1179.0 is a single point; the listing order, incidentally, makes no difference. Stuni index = 33.0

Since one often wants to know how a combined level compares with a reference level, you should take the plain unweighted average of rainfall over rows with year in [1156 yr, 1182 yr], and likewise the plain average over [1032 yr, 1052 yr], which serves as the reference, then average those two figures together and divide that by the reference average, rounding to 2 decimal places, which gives 0.98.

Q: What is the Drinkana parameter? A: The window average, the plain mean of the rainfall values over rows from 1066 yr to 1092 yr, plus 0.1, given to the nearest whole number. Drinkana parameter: 329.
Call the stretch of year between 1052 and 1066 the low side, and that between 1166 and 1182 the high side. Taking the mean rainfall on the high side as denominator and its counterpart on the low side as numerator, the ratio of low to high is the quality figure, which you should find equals 1.10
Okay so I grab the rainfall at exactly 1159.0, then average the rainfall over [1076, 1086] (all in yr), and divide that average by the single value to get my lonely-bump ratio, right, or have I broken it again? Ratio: 1.03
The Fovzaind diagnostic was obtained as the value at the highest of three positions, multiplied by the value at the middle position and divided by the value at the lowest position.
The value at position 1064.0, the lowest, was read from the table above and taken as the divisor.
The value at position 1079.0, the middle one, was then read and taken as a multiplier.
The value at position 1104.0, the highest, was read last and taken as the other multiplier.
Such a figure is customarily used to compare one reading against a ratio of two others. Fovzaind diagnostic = 323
